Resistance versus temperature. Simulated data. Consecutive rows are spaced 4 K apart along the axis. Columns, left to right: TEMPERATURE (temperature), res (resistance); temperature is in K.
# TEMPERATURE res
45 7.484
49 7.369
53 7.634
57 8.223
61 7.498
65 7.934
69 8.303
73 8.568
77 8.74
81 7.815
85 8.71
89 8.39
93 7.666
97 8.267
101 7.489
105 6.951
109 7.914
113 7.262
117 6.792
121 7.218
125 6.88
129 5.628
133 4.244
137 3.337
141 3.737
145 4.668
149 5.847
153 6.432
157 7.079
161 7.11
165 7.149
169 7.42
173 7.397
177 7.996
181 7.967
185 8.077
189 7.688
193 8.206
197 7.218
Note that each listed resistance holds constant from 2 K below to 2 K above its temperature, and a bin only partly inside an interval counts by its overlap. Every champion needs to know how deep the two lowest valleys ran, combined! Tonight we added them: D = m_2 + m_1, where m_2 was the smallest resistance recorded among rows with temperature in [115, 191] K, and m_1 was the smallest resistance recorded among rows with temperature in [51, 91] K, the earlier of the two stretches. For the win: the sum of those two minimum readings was 10.8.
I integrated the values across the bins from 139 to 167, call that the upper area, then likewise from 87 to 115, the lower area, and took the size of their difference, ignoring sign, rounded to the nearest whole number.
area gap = 48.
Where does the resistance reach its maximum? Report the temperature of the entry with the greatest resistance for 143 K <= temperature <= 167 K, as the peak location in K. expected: 165 K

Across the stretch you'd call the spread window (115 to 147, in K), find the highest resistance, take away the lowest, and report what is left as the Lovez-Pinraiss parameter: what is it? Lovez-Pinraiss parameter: 3.9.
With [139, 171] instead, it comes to 3.7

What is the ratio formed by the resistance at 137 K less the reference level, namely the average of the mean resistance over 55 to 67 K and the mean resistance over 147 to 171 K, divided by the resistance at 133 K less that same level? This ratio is 1.3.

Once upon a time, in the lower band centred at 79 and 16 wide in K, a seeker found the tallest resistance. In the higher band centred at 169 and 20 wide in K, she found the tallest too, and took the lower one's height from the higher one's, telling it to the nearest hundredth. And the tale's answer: -0.74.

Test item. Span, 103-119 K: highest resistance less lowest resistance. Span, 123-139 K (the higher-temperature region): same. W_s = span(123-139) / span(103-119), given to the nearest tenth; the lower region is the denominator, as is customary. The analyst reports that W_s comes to 3.2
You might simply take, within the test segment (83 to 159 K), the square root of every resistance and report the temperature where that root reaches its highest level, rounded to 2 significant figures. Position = 85 K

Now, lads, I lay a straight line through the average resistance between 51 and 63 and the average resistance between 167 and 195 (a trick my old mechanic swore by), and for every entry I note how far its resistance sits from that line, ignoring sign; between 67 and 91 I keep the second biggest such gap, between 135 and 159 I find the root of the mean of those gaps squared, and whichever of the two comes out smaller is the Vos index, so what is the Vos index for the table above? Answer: 0.92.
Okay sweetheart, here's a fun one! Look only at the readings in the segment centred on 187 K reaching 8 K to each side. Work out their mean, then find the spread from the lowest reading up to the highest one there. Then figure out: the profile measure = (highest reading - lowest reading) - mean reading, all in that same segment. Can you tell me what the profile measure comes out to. -7.5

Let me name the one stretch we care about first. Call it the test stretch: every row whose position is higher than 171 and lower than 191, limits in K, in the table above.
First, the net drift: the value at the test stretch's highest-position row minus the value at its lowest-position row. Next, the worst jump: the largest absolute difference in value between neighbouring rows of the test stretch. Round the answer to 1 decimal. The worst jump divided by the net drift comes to 2.1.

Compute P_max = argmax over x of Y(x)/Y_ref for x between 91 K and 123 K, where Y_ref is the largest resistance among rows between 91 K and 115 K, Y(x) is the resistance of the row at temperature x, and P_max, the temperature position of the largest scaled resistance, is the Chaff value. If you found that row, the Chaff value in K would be 97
